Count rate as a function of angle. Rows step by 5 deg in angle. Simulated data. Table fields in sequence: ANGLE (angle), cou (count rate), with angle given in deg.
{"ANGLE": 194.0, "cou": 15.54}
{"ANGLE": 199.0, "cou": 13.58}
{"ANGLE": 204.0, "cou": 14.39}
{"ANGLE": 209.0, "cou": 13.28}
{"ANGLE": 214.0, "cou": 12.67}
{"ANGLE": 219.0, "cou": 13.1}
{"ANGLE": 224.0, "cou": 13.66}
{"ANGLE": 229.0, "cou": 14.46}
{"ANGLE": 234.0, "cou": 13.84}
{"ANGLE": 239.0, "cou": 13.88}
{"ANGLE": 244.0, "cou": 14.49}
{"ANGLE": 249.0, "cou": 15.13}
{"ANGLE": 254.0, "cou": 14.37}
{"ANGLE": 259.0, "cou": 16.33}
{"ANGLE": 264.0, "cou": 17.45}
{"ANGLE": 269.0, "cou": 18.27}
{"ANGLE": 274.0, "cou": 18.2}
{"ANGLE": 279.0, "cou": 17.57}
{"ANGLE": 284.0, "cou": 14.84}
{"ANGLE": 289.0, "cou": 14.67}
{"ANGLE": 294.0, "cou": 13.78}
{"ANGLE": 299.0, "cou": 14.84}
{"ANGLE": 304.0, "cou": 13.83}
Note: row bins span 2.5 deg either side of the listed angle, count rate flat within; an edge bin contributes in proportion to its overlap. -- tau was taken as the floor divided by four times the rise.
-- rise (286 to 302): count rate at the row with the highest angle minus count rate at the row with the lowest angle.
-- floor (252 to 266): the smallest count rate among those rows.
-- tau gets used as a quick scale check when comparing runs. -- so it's 21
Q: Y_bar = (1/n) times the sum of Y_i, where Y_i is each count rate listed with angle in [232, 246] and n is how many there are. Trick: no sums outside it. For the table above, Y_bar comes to 14.1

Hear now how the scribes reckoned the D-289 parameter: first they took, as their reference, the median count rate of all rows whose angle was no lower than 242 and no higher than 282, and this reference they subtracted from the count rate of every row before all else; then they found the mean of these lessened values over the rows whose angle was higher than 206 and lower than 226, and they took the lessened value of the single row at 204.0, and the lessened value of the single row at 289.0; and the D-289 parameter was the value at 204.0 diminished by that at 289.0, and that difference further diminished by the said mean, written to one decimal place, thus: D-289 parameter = 3.4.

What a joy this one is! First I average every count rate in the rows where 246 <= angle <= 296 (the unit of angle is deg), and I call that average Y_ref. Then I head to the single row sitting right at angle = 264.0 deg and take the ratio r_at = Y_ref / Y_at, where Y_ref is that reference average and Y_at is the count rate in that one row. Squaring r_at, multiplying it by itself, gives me 0.85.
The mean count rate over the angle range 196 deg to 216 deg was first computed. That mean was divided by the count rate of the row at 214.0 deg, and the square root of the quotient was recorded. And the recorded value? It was 1.03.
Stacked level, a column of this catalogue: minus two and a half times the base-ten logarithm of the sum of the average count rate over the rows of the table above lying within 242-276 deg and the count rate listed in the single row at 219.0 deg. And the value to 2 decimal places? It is -3.67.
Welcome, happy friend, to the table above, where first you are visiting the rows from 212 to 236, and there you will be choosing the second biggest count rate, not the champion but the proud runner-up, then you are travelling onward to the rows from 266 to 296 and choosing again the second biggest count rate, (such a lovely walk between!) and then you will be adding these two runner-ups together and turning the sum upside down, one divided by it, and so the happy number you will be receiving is 0.031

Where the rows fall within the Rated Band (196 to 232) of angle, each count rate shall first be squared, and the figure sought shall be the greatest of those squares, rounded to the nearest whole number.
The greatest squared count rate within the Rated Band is 209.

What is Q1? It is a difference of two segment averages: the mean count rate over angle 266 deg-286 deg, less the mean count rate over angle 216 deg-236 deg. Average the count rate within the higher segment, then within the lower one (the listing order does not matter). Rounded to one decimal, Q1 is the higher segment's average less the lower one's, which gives 3.5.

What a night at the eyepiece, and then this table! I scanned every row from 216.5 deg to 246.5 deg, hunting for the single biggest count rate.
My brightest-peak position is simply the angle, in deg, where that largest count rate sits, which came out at 244.0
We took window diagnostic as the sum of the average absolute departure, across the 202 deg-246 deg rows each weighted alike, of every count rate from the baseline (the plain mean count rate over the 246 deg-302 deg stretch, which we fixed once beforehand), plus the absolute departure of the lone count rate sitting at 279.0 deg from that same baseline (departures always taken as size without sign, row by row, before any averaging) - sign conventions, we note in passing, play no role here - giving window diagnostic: 3.8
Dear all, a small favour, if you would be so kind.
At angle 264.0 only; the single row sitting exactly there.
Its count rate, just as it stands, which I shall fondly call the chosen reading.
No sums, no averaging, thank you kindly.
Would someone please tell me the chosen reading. 17.45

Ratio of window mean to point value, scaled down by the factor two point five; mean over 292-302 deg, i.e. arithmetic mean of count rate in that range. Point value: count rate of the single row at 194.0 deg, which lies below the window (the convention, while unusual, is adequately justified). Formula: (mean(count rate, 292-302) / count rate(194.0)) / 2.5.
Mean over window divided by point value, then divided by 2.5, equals 0.368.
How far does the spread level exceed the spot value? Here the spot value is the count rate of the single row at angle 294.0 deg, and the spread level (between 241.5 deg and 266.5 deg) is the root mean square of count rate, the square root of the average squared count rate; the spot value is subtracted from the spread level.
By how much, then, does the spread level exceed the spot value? 1.8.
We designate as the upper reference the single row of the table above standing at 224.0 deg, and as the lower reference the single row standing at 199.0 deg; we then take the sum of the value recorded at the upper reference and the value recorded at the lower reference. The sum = 27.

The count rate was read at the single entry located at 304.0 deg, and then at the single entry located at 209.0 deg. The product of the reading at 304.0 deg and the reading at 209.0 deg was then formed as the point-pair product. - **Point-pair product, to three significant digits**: 184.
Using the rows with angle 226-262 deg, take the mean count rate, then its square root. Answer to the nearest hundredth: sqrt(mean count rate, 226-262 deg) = 3.83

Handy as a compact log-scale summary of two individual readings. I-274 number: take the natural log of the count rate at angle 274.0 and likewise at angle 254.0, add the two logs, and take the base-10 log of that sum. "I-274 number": 0.746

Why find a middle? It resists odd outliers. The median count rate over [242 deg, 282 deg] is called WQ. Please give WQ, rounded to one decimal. 16.9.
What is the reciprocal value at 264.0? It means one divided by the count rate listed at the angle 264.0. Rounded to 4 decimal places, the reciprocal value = 0.0573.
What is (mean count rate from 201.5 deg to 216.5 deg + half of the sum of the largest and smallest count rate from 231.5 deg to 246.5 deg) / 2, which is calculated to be 13.8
